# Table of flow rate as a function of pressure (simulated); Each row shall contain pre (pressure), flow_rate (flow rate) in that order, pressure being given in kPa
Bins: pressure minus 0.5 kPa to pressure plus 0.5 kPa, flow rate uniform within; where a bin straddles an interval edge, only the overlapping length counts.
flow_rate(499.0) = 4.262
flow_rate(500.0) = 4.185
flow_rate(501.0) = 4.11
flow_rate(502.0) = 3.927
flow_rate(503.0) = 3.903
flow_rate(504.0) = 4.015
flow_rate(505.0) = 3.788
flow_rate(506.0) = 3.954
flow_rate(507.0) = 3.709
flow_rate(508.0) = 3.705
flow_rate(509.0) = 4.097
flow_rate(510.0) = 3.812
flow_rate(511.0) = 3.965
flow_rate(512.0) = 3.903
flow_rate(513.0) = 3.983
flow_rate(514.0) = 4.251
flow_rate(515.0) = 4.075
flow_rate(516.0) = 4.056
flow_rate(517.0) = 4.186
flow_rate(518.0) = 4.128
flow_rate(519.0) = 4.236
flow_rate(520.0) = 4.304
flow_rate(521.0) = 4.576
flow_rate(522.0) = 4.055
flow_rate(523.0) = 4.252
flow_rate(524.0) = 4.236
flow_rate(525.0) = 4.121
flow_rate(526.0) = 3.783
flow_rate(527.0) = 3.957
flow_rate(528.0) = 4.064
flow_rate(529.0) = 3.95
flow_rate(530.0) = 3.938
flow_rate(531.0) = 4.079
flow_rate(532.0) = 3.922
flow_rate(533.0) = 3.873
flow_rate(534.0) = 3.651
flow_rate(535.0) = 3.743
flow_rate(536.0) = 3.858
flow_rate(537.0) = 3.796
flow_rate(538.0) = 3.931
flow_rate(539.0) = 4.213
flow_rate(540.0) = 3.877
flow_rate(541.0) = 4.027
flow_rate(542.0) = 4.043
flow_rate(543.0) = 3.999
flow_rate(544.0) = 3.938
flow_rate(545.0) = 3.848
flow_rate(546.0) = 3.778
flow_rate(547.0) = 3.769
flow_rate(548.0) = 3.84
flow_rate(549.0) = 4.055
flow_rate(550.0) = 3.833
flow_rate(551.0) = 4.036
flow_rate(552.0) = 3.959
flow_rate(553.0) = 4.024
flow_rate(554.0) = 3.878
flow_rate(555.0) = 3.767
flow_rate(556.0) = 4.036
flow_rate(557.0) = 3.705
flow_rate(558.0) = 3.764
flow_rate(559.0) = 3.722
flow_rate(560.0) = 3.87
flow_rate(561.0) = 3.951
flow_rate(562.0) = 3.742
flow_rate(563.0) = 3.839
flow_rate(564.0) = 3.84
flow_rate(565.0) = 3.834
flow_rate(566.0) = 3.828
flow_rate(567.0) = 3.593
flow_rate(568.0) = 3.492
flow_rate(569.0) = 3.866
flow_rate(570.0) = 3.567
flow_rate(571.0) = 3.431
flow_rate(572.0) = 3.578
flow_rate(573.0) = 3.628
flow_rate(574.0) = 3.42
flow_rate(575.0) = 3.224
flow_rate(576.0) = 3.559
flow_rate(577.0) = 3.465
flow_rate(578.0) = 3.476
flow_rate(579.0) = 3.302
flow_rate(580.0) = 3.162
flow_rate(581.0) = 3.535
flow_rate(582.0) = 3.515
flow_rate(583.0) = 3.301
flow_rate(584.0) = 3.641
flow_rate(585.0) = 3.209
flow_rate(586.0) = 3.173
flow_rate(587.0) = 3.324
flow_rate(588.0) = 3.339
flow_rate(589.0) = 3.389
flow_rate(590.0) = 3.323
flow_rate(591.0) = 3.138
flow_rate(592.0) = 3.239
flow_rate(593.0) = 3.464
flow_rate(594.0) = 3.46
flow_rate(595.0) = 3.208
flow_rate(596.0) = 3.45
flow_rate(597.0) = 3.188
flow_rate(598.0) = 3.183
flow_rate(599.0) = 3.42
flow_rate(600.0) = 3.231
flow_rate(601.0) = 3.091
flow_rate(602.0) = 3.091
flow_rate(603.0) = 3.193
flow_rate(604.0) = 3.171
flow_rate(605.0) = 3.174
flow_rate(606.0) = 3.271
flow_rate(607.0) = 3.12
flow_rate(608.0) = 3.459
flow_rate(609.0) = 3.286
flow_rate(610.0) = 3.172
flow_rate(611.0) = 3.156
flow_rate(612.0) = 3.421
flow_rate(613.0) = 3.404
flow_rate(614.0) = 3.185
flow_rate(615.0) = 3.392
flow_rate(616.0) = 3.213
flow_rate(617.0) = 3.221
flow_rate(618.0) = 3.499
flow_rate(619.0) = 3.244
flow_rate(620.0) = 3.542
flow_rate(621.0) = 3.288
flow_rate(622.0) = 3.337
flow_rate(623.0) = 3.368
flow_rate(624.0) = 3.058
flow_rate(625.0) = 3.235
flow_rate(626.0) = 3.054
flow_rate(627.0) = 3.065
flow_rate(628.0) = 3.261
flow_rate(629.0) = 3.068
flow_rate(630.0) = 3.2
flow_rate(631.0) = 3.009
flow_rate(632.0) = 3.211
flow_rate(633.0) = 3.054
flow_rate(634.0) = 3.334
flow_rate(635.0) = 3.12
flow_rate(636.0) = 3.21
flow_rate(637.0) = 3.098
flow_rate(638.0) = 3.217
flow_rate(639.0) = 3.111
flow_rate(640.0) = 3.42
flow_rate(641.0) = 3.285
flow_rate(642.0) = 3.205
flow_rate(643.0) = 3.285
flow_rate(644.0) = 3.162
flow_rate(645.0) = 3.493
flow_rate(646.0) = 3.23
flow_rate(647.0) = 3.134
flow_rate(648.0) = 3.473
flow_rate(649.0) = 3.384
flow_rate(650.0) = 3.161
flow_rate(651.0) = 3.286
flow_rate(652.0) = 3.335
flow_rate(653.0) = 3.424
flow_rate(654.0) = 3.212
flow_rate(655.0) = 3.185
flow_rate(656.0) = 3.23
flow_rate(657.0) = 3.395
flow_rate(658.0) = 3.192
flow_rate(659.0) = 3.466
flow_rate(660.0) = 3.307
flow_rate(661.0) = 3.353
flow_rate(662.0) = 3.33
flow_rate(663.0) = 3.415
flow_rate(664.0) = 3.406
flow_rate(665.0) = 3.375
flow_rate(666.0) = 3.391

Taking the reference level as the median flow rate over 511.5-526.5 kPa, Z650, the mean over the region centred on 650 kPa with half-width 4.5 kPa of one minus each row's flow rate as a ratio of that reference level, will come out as 0.20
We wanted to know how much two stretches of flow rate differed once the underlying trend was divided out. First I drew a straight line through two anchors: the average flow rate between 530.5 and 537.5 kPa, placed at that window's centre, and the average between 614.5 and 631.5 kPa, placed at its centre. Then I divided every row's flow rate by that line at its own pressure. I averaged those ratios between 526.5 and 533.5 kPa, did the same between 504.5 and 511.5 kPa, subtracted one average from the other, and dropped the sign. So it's 0.06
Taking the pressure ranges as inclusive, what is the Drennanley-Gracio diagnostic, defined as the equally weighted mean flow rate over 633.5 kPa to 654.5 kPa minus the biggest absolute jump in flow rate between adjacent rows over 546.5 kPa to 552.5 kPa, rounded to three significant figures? 3.04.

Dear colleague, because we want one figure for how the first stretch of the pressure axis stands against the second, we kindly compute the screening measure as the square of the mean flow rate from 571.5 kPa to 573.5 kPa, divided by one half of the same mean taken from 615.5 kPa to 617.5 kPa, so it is 8.1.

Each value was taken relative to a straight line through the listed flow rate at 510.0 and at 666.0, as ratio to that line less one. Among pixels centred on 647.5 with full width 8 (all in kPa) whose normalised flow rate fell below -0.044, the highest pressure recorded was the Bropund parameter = 650.0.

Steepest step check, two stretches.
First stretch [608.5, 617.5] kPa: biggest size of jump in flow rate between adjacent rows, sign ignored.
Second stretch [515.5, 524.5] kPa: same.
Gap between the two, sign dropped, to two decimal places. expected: 0.26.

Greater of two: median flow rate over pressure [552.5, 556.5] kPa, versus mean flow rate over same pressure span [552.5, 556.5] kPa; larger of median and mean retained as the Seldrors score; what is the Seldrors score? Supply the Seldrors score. 4.0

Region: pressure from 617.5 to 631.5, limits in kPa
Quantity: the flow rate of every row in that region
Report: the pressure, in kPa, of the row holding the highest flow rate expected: 620.0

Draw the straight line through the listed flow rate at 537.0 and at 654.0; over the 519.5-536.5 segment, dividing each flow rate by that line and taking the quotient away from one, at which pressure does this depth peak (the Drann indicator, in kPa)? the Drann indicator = 534.0 kPa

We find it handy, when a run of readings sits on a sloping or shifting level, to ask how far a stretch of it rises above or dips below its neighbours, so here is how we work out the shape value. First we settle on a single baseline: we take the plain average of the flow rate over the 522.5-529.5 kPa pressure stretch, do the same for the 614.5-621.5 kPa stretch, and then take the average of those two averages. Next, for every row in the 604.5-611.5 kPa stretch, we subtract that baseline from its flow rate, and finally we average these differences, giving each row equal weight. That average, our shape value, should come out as -0.46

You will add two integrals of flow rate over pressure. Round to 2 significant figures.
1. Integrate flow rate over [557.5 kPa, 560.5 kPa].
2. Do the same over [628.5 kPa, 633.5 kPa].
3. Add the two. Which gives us 27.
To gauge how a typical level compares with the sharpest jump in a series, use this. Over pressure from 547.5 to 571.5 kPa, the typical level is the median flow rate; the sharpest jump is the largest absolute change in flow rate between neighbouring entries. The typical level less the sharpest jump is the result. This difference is 3.46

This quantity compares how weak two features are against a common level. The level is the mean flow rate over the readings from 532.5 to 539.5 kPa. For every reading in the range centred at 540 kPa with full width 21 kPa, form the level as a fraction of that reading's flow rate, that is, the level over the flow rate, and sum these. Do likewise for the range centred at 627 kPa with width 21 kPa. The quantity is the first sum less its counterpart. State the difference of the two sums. -4.5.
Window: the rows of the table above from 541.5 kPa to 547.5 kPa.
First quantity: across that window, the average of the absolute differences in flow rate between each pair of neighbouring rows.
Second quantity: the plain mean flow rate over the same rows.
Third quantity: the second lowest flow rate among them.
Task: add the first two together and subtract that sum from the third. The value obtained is -0.17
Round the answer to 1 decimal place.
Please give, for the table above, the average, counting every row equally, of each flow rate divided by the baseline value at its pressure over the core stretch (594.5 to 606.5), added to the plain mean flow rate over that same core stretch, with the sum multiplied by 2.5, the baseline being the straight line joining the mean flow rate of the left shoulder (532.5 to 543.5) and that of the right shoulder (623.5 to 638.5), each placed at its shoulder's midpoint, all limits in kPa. 10.4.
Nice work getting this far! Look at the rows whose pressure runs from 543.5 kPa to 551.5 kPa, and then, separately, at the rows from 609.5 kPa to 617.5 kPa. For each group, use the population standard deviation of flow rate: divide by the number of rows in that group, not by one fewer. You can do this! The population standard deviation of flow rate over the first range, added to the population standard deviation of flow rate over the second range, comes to 0.21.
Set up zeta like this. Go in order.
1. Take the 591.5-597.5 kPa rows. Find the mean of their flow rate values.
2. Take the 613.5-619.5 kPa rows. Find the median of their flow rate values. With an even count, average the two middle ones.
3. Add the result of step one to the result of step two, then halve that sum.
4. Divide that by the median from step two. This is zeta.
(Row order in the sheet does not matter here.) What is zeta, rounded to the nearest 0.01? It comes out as 1.02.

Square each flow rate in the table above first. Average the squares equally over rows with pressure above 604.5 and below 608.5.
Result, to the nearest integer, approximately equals 11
